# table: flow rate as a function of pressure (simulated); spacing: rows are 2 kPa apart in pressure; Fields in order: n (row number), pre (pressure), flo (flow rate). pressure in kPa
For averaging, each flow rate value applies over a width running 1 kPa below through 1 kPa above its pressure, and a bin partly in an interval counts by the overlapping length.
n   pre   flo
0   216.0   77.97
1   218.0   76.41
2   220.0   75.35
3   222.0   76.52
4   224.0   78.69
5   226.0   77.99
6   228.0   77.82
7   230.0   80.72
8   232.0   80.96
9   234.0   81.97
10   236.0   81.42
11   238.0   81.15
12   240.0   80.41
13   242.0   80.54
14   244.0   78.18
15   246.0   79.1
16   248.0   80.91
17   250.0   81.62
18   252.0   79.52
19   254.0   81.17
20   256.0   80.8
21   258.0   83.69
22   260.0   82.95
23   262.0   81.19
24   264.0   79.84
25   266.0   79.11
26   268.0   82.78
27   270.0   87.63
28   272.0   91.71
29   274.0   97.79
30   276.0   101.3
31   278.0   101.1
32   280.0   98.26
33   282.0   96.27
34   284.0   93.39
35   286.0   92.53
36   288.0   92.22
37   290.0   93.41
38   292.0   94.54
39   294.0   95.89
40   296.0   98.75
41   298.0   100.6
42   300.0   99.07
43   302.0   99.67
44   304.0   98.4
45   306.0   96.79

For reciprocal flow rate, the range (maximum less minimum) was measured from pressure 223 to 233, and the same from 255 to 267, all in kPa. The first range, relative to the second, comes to 0.72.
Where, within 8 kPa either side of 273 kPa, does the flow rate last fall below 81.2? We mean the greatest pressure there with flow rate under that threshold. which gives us 266.0 kPa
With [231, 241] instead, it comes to 240.0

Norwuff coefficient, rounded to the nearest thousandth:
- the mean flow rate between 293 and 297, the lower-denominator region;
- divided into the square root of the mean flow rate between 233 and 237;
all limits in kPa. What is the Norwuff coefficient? 0.093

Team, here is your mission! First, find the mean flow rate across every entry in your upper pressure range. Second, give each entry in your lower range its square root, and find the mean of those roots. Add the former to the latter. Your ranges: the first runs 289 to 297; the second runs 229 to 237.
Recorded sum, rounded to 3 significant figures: 105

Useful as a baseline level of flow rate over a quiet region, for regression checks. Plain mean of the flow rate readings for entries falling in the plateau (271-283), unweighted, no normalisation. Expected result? 98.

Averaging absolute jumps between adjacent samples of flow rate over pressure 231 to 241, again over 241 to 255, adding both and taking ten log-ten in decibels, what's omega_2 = 3.5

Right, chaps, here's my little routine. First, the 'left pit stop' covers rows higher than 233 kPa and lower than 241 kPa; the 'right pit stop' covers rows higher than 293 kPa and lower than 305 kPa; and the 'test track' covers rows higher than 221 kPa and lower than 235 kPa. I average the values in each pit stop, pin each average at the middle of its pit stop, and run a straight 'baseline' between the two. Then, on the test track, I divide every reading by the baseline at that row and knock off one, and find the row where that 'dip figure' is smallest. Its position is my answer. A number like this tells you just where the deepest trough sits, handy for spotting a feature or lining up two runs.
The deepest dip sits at 228.0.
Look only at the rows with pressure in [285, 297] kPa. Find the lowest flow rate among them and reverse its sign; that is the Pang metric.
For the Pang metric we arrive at -92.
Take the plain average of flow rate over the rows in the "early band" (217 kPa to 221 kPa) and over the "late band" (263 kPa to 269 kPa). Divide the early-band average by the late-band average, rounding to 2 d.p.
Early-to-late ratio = 0.94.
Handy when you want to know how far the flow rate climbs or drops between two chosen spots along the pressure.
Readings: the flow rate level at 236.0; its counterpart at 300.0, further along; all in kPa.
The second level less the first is 18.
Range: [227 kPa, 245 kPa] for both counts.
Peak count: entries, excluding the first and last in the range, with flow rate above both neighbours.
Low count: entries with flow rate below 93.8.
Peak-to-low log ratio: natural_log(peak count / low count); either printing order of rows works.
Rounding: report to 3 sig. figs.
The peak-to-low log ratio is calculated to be -1.50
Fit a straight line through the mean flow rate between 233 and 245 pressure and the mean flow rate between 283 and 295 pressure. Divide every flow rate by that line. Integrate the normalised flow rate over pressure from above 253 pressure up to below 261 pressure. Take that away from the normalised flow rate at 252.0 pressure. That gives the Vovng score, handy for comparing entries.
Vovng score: -6.8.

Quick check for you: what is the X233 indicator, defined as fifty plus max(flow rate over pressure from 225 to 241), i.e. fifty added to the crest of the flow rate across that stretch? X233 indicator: 132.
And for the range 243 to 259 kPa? 134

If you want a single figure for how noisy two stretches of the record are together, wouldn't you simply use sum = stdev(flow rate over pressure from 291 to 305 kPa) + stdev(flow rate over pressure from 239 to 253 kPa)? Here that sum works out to 3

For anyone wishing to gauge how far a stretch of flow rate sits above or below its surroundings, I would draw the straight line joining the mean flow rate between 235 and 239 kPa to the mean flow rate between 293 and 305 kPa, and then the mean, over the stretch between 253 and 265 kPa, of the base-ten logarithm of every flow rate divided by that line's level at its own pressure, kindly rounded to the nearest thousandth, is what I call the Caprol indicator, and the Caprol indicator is -0.030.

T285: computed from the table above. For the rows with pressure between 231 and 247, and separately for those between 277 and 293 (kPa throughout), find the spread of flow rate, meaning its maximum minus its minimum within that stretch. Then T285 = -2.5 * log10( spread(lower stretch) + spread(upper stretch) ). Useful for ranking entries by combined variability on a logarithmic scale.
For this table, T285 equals -2.8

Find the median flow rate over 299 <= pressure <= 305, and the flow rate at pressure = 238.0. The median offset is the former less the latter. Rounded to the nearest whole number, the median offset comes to 18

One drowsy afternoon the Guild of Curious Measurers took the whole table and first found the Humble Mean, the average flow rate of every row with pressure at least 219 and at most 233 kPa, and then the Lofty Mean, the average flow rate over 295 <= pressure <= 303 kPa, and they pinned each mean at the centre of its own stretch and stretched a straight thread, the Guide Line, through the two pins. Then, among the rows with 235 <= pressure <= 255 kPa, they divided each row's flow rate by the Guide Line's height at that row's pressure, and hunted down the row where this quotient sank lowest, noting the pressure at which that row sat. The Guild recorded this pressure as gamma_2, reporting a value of 252.0 kPa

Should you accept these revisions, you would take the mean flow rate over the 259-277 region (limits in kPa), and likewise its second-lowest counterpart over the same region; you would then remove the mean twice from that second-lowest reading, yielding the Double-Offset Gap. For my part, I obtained -94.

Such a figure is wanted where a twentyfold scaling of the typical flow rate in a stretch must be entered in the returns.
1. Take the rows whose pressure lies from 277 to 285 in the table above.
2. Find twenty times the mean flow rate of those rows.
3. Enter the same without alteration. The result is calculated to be 1945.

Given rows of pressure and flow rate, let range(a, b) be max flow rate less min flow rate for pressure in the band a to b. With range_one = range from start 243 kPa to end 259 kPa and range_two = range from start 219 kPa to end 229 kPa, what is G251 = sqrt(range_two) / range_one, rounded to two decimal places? 0.33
